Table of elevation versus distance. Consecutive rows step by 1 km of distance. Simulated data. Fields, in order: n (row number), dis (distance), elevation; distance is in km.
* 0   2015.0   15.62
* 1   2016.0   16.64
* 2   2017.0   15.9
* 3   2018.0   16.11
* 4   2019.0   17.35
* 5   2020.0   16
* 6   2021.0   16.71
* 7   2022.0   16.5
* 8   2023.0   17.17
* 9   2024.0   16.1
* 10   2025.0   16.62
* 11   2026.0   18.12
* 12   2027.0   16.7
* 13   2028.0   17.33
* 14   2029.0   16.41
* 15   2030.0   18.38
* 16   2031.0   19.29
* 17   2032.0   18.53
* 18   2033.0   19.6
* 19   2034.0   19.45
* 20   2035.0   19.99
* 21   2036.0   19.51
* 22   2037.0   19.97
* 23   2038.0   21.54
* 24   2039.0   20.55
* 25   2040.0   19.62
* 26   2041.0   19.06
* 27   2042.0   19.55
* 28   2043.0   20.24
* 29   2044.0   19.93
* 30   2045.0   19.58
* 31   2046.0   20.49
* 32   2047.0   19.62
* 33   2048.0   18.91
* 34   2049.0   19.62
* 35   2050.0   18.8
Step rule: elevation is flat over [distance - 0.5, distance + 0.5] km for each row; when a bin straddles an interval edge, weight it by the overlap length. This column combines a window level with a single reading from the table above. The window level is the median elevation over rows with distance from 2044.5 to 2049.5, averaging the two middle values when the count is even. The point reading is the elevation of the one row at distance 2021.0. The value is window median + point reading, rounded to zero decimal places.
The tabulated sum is 36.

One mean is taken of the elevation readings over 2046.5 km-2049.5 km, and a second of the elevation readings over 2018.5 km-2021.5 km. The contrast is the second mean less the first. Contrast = -2.70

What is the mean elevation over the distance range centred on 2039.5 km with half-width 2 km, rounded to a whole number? 20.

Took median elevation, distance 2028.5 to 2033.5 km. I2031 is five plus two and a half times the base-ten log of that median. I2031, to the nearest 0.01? 8.17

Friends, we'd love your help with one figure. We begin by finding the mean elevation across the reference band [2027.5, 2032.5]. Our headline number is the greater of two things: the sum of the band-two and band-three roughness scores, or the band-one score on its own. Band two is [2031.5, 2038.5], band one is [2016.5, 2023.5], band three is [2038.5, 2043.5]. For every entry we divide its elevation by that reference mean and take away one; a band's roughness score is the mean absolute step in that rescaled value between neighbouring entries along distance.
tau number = 0.077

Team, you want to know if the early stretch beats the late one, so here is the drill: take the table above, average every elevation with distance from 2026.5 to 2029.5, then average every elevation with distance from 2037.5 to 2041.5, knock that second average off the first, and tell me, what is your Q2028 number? -3.4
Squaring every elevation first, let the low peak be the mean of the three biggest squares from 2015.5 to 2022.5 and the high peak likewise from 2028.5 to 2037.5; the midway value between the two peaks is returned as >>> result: 340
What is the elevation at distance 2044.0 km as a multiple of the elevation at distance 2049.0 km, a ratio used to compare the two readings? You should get 1.02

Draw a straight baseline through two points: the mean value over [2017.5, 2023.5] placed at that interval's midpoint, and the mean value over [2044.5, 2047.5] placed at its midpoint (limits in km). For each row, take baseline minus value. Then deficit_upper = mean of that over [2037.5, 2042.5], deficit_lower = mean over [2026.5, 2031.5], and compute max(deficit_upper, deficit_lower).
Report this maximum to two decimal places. 0.10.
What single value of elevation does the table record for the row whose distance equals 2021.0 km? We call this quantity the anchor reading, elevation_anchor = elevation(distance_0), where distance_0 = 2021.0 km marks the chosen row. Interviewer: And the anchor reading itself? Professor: 16.71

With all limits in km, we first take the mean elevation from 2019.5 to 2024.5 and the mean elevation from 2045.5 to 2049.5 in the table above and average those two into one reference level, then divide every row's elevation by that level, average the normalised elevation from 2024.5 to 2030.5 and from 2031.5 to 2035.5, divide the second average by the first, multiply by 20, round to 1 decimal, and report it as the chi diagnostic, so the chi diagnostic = 22.5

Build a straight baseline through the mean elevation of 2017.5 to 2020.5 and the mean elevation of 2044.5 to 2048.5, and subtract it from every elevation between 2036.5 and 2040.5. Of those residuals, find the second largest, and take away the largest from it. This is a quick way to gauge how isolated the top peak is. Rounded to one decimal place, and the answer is -1.1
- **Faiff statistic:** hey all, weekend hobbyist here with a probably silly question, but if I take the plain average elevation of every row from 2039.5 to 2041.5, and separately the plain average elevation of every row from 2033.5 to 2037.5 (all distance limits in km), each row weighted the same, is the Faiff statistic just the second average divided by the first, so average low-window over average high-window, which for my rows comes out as 1.02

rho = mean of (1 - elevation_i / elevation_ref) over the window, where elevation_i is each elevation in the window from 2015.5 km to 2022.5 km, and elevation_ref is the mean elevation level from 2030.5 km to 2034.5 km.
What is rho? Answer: 0.14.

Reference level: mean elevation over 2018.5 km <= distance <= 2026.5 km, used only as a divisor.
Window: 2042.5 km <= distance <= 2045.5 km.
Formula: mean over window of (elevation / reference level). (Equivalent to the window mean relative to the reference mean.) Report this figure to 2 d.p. 1.18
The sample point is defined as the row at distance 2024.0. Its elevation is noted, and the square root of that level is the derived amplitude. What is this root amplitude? 4.0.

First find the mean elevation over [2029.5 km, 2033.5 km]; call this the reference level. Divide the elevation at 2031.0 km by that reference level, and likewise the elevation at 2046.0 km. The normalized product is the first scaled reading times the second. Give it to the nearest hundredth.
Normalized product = 1.10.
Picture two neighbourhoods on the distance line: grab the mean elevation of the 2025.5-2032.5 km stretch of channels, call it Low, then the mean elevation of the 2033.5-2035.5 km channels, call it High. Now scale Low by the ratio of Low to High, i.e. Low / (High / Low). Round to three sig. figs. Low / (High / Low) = 16.1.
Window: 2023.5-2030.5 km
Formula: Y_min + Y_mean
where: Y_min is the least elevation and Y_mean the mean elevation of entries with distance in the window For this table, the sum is 33.2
